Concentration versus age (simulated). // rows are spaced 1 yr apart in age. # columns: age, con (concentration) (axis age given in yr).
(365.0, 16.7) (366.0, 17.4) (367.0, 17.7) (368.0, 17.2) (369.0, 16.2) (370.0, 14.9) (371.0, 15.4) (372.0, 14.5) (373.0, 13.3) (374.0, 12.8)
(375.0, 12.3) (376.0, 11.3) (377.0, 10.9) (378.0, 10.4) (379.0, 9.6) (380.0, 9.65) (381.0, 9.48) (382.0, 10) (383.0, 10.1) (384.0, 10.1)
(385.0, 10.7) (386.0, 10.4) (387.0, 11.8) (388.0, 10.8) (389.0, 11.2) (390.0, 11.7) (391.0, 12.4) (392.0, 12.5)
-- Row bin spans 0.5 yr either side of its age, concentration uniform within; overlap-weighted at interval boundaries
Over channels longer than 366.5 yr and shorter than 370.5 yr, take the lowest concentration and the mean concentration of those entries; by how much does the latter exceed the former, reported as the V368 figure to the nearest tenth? 1.6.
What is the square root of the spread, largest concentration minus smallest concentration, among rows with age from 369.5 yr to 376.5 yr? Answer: 2.02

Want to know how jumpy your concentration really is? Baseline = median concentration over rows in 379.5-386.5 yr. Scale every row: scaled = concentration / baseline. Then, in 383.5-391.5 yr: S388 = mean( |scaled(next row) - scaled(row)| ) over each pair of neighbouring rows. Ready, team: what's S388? 0.069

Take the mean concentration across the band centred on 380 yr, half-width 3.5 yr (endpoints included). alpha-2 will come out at 10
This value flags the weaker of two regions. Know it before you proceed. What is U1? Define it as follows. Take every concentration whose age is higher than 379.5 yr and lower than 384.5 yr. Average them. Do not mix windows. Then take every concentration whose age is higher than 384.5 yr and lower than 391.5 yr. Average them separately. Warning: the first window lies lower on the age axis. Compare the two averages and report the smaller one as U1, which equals 9.9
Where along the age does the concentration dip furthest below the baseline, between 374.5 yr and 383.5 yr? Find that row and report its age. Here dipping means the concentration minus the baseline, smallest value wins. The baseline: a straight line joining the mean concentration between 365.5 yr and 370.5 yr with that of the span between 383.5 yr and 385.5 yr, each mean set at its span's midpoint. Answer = 379.0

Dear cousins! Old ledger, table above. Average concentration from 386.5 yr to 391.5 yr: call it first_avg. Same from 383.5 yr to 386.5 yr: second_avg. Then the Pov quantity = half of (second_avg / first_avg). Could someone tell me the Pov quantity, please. 0.45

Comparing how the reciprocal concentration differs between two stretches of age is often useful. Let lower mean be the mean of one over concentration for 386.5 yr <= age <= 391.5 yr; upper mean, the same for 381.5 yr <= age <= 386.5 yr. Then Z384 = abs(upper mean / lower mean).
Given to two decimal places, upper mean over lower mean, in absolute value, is 1.13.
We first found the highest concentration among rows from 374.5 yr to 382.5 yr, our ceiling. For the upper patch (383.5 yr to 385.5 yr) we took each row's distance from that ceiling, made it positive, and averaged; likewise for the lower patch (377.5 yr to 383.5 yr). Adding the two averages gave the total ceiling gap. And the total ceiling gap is 4.3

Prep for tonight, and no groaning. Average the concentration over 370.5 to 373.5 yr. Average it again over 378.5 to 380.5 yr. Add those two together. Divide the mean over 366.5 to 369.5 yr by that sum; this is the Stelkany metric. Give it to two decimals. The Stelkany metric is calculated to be 0.71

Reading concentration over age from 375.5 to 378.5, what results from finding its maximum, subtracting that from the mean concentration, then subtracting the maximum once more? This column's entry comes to -11.7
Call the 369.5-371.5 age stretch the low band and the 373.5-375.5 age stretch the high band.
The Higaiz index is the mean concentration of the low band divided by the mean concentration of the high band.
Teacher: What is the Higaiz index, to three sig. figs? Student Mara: 1.21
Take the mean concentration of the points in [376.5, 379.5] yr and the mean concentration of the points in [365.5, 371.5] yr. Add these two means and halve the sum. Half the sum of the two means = 13.4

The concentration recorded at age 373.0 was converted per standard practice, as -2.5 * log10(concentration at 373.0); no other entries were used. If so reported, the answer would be -2.8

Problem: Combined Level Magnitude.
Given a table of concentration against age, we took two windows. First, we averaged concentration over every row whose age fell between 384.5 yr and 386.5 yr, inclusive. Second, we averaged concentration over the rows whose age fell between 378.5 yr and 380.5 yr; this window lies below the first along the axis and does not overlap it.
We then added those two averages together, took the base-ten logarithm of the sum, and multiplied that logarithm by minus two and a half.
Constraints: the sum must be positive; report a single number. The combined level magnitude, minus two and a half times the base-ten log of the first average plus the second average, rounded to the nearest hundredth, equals -3.26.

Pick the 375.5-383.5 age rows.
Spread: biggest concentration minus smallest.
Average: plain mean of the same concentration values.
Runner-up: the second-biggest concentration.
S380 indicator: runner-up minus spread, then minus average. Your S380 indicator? -1.1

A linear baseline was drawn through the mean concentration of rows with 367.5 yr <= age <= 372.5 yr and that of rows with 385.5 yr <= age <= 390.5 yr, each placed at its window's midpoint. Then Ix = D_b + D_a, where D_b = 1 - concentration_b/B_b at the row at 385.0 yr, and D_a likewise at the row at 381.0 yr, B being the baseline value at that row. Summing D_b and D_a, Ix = 0.37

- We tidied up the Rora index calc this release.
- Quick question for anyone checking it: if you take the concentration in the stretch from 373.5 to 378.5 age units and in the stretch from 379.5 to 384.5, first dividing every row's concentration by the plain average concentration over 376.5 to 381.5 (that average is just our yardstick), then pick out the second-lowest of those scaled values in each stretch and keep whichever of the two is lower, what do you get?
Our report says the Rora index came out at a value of 0.96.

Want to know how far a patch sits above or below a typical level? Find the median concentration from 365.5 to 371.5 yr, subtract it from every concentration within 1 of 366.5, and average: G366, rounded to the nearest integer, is 1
